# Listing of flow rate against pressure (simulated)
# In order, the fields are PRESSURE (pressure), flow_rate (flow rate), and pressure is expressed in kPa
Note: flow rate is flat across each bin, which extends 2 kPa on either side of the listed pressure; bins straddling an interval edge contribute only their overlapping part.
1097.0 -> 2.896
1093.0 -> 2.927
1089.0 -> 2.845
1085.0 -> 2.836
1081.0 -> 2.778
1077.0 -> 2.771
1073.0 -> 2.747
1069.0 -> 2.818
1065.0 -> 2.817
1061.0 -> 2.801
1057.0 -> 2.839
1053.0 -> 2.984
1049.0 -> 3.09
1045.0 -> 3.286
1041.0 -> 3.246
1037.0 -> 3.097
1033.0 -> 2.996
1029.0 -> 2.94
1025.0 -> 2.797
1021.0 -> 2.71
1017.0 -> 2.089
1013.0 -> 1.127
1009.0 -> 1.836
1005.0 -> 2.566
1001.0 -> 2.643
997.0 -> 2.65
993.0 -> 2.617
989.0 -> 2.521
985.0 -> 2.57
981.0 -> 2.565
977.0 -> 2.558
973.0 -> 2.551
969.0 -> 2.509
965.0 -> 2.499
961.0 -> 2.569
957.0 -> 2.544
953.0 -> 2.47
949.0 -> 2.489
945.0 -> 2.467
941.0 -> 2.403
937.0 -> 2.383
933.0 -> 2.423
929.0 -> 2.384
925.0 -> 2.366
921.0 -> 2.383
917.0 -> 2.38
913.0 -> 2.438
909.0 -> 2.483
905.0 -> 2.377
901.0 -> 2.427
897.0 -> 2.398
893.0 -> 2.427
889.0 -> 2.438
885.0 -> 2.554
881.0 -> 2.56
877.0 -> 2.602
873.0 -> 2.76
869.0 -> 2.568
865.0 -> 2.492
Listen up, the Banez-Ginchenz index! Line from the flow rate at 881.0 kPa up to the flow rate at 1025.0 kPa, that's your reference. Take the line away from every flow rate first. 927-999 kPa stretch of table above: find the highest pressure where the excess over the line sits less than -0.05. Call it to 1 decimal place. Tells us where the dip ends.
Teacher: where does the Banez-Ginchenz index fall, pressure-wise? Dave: 997.0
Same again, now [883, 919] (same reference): 917.0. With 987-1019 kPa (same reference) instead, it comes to 1017.0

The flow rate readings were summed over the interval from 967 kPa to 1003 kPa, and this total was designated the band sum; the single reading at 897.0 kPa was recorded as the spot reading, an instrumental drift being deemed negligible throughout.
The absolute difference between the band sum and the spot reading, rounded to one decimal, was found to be 20.8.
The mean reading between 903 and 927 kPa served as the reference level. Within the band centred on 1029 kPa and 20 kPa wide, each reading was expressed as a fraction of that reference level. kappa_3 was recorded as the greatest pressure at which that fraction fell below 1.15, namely 1021.0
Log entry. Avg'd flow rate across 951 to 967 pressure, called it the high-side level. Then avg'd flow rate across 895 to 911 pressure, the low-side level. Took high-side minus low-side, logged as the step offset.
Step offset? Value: 0.10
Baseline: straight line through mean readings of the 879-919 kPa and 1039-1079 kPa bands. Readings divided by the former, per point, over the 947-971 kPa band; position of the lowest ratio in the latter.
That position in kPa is 969.0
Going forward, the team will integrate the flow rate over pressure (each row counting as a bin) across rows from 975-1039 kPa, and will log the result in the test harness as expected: 161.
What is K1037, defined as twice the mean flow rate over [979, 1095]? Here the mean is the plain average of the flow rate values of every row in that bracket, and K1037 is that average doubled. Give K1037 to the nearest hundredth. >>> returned 5.41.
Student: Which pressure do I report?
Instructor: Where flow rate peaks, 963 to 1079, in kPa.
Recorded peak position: 1045.0 kPa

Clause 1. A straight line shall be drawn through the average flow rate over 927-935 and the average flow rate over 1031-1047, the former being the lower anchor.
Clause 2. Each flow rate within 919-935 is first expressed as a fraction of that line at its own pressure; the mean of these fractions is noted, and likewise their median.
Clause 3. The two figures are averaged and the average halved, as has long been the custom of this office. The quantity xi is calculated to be 0.50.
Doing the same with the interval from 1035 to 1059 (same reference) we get 0.48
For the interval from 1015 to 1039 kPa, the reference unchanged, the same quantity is 0.46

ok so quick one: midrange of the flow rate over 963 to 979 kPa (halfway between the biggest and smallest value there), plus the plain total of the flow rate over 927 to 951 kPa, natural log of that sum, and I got 2.84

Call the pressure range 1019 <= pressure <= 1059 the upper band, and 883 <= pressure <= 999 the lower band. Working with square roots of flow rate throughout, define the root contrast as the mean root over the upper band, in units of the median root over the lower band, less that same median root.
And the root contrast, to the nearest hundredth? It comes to -0.47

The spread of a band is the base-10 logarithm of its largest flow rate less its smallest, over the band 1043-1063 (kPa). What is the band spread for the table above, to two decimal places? -0.31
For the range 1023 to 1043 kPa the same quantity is -0.35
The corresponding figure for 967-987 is -1.21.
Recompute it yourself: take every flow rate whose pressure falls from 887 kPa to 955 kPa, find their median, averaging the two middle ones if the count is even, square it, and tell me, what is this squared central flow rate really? 5.9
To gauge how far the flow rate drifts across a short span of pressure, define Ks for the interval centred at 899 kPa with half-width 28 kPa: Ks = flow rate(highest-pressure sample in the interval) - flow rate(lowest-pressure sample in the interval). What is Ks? -0.39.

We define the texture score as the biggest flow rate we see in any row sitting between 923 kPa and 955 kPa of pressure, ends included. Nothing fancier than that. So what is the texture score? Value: 2.489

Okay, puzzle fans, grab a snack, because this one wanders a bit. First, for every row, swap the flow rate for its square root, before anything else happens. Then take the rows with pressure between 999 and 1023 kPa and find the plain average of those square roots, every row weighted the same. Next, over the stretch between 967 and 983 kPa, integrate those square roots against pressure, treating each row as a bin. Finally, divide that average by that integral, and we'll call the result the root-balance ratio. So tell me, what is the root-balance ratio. 0.06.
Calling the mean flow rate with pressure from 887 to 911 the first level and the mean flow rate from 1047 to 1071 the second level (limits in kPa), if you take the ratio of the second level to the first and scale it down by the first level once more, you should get 0.49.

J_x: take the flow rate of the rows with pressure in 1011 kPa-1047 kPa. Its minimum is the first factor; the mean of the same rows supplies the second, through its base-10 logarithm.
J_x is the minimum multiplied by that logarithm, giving 0.49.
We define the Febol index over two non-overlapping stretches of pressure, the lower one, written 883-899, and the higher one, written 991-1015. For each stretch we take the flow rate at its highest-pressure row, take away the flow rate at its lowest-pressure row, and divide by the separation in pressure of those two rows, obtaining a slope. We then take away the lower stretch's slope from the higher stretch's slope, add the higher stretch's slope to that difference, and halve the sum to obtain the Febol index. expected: -0.068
